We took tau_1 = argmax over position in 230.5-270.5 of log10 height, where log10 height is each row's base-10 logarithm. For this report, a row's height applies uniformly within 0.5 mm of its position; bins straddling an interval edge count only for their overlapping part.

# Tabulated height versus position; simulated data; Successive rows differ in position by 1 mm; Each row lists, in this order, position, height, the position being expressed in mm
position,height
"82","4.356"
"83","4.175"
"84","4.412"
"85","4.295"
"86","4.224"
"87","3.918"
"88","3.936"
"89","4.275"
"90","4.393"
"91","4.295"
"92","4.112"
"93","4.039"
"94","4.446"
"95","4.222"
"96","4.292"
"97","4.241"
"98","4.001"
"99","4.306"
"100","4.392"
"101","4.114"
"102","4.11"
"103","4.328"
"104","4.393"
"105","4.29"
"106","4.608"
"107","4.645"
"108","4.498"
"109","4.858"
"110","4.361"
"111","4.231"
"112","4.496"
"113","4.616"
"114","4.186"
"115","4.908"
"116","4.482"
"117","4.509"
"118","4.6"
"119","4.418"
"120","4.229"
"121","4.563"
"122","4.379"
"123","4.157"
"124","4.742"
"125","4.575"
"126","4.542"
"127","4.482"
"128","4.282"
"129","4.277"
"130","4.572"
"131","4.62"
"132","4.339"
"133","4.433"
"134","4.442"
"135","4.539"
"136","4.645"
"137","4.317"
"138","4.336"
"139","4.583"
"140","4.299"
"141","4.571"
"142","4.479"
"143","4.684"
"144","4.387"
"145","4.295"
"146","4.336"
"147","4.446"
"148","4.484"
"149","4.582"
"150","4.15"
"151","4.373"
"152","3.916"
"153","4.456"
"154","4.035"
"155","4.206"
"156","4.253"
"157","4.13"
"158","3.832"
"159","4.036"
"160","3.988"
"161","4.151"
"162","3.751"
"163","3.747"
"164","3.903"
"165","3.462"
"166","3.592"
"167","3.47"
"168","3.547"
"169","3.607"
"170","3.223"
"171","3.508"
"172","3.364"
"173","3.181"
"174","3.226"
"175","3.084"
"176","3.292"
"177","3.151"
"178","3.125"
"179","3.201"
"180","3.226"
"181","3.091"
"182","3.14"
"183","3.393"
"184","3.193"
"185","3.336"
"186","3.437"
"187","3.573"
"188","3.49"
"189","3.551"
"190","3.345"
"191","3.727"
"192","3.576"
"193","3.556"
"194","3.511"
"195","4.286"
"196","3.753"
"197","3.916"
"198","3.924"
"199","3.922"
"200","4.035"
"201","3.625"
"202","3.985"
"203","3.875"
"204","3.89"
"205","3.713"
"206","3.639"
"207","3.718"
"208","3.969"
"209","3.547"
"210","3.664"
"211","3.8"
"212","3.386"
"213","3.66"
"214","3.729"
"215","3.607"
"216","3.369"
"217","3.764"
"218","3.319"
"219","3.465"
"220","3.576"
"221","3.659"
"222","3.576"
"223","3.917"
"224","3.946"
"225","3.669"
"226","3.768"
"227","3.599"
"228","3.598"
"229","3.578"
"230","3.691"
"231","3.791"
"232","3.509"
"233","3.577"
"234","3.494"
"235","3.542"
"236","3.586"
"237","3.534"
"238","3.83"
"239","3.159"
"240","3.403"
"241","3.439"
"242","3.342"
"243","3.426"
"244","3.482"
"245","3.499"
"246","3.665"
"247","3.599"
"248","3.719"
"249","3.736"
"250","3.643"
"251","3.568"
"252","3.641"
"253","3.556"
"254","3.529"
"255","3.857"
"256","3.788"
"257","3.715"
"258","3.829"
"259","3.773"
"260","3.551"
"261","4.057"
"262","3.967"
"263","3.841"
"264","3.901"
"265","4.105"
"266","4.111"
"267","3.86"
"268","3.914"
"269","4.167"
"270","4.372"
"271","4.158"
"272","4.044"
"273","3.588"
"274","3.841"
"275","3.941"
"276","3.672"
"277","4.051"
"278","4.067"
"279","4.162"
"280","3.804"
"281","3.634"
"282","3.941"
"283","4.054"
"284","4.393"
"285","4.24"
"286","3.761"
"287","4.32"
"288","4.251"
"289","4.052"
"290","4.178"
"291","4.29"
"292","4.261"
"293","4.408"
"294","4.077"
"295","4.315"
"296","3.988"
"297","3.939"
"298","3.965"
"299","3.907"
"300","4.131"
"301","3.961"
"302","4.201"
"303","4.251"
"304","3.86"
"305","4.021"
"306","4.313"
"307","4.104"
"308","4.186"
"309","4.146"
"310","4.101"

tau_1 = 270 mm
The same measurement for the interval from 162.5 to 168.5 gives 164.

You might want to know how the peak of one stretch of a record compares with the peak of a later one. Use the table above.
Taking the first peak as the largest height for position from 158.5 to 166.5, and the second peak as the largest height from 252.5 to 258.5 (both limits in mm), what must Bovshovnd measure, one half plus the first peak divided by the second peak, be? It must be 1.58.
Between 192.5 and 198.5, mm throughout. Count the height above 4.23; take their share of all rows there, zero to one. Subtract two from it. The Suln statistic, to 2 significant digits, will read -1.8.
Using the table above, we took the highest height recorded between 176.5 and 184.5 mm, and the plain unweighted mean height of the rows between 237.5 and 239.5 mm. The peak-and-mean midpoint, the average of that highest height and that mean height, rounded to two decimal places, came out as 3.44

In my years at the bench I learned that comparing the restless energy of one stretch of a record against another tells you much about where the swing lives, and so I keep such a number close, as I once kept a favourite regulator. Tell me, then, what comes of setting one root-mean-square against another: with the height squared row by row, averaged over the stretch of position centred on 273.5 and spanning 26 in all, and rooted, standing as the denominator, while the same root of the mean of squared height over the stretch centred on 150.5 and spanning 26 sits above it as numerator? 1.07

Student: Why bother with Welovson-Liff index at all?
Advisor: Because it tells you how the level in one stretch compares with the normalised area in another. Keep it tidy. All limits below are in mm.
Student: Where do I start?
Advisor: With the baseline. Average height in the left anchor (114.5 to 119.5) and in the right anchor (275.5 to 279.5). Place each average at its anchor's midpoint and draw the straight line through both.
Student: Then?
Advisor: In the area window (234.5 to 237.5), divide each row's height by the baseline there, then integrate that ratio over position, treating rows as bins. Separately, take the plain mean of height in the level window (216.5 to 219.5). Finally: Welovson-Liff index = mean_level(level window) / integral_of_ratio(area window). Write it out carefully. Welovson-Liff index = 1.37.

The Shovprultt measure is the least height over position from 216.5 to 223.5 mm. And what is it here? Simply 3.319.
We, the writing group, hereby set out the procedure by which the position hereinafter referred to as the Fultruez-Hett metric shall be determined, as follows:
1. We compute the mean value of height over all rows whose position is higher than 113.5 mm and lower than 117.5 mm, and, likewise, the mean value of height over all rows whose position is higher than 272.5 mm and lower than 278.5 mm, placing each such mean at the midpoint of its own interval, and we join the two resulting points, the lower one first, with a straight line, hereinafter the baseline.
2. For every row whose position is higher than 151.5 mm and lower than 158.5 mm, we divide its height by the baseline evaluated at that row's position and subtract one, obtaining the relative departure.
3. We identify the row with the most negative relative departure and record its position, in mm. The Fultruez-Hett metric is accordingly 158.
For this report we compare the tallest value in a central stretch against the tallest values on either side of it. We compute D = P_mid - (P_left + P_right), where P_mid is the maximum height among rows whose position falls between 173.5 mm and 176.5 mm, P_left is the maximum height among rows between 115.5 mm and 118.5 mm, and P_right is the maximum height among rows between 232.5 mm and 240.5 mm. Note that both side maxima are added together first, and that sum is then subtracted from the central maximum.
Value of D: -5.14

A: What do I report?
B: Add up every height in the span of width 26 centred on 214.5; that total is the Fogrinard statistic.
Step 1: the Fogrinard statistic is 96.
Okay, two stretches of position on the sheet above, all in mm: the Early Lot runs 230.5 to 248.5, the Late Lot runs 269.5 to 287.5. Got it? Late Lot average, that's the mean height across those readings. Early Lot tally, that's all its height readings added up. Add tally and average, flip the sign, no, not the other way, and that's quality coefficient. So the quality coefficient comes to -67.6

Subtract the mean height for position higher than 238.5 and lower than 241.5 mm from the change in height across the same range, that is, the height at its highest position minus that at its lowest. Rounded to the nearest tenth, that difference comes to -3.1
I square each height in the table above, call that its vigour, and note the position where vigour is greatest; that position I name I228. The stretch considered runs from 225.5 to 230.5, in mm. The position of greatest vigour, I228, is 226 mm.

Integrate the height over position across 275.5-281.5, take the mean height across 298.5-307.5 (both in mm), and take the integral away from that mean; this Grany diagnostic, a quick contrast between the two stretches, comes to -19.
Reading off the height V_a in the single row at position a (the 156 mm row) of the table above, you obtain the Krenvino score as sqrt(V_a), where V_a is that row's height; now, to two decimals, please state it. 2.06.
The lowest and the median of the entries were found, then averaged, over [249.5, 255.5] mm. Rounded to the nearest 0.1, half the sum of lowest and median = 3.6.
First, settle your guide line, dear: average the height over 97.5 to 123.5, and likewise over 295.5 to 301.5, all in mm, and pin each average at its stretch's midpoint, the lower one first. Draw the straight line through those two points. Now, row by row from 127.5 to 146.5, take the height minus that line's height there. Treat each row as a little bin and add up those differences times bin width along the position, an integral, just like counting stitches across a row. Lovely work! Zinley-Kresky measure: 2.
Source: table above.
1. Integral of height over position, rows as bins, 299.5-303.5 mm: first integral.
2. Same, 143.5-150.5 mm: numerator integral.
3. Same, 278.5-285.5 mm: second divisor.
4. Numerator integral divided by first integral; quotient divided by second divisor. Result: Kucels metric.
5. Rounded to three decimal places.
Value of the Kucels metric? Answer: 0.066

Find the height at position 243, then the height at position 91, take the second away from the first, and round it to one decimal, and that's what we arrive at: -0.9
